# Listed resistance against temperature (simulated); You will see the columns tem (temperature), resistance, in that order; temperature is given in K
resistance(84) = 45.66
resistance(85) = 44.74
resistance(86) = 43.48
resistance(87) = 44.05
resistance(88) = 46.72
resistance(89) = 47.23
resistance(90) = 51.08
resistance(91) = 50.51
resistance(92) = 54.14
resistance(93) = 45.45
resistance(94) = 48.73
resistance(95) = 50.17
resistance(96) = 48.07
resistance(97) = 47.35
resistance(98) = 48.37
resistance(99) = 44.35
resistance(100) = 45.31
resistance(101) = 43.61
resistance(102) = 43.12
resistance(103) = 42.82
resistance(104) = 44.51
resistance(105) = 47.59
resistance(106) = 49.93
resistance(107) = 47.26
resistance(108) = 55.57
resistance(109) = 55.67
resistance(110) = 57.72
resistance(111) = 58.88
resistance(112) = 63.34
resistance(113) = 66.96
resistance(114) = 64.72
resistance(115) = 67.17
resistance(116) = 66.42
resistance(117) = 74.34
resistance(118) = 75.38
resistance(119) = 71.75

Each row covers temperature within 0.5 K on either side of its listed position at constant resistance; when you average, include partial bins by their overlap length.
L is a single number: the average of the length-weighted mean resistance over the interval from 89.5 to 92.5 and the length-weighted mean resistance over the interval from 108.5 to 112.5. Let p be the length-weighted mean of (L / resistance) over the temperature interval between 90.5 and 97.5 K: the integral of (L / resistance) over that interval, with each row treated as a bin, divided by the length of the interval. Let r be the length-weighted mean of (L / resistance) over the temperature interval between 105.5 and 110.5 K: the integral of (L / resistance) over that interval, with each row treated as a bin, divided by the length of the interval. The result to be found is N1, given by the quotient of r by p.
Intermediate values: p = 1.13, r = 1.05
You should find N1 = 0.93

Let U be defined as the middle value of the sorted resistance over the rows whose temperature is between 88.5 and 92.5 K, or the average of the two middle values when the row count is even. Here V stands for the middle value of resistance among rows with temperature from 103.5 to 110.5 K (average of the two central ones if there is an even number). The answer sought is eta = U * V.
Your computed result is 2536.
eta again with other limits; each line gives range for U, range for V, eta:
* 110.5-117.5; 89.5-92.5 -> 3393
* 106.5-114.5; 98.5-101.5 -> 2586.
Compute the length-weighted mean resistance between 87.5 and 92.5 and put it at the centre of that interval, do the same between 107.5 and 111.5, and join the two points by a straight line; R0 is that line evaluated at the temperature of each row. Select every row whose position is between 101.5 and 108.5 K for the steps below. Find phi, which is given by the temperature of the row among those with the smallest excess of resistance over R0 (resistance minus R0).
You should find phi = 103 K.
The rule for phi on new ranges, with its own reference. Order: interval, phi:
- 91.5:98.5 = 93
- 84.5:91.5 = 86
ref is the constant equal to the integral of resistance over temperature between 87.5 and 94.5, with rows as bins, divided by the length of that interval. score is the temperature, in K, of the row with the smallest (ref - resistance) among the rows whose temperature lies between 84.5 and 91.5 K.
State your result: 90 K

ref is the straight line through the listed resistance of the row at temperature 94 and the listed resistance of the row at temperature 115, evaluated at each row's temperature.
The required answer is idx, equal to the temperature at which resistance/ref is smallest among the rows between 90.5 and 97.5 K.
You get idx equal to 97 K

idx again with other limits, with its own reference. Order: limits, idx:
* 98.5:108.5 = 103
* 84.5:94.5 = 93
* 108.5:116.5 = 109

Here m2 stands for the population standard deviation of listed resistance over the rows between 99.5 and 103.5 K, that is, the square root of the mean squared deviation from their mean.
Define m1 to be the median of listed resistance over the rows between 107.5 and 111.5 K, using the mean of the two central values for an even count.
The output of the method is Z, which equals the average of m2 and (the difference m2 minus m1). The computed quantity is -27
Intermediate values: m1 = 57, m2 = 1.0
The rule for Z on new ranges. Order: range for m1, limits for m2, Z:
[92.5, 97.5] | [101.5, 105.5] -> -22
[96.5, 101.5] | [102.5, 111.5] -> -17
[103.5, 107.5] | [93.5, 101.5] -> -22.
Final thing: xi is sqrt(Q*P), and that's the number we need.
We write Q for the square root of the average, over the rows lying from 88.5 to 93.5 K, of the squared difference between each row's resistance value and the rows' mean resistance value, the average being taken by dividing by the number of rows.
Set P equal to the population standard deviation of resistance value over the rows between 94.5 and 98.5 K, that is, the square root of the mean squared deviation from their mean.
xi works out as 1.8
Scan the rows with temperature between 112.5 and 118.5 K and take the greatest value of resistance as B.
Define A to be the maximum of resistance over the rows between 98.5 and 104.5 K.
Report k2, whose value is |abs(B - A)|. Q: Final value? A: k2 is 30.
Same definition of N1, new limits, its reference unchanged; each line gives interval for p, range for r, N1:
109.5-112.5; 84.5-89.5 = 1.32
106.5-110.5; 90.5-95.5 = 1.08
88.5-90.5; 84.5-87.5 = 1.11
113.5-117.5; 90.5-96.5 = 1.38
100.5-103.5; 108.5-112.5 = 0.73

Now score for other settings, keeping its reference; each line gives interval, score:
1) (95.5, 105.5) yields 98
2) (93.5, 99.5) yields 95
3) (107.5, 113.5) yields 113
